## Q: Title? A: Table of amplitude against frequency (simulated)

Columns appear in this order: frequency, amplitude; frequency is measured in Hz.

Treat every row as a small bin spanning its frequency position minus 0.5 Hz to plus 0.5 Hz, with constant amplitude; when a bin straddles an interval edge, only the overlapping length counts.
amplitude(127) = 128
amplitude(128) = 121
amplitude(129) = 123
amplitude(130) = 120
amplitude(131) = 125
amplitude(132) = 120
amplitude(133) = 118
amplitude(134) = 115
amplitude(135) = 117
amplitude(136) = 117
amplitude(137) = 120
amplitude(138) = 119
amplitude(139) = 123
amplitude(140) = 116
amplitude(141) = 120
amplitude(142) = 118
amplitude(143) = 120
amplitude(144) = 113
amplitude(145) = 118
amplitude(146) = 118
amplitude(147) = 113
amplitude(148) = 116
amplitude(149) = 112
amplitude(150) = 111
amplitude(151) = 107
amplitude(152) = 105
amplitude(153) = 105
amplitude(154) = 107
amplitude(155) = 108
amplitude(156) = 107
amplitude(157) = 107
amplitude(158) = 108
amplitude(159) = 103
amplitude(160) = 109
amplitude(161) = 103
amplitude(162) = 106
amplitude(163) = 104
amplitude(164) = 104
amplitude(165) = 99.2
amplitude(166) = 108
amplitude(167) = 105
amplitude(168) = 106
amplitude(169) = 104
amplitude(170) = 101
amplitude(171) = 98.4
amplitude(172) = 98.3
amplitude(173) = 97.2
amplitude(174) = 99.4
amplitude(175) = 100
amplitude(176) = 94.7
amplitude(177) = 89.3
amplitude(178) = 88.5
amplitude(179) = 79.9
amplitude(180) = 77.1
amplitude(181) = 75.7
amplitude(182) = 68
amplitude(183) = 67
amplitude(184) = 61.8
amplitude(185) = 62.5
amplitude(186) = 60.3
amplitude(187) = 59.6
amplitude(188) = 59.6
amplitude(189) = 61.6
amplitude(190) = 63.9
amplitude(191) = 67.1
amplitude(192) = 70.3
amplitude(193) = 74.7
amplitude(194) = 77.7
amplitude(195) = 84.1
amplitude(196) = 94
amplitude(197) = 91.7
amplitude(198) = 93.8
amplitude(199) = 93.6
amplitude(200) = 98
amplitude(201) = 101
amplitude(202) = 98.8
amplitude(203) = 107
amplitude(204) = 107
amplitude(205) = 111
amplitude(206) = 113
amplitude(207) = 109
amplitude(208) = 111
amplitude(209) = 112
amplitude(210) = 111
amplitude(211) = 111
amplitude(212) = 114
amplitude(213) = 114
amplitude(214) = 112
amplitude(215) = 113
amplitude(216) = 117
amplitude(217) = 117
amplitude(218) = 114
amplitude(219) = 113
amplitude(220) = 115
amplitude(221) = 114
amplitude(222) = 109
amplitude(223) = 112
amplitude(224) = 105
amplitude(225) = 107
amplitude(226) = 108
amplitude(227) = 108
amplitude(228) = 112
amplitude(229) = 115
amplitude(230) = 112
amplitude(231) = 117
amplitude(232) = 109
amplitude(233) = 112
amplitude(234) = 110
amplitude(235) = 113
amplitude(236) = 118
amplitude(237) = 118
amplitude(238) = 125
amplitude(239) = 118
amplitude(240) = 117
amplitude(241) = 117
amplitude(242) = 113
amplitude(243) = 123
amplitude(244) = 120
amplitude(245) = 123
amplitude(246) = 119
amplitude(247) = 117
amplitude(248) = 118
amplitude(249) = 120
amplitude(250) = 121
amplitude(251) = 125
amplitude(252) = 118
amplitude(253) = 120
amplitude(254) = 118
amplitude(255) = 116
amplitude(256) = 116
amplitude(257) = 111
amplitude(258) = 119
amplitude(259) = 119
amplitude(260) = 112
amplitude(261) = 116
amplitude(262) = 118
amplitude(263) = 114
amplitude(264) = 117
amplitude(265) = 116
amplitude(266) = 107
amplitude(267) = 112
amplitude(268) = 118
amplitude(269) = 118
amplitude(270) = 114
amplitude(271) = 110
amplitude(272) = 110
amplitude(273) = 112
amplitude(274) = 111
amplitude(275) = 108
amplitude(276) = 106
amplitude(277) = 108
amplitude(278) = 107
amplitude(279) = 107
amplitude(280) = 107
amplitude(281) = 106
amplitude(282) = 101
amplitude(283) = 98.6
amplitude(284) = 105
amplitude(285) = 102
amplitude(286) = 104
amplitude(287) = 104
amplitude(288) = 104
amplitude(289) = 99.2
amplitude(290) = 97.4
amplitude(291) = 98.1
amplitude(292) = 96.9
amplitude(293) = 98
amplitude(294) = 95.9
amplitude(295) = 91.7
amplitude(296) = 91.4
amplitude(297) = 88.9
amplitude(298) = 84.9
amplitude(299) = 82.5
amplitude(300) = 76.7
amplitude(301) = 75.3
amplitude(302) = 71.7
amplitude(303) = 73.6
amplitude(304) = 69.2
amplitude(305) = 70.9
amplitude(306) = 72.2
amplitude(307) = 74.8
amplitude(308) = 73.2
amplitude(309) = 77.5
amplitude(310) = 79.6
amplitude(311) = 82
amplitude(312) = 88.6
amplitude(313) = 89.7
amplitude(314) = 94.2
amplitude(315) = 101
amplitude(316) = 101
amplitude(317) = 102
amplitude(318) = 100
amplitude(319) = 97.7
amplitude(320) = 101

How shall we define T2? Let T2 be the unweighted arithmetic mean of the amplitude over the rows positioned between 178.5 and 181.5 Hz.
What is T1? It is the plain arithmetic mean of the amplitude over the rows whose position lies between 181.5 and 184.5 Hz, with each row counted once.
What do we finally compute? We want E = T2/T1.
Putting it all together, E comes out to 1.2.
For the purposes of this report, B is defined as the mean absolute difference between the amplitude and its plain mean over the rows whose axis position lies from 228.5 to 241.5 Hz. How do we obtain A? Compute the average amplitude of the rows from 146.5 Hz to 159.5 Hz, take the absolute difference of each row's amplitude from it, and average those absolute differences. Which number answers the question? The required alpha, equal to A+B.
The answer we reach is 6.2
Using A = 2.8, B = 3.3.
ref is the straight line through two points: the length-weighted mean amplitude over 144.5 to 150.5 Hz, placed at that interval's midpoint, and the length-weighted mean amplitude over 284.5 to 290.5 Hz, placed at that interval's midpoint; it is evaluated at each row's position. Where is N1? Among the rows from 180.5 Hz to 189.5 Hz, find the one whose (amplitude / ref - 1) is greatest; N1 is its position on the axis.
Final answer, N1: 181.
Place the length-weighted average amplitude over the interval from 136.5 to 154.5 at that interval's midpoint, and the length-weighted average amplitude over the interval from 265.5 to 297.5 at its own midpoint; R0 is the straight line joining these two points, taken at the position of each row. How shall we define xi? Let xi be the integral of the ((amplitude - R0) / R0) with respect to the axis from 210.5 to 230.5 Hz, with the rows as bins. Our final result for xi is 0.6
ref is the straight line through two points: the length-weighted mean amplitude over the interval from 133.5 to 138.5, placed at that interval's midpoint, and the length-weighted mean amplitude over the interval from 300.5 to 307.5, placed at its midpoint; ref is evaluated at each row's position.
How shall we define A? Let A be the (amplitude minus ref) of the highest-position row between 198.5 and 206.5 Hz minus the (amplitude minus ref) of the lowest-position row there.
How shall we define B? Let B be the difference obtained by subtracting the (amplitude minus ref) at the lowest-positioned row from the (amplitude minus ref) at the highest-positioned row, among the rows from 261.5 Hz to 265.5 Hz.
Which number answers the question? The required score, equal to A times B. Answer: -25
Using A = 21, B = -1.2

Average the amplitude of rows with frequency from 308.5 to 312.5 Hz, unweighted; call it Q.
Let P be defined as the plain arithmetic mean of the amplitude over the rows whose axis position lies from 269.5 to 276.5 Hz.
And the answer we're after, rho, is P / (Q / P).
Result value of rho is 148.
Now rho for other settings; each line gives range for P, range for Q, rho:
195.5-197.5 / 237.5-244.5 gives 72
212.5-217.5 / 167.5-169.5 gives 125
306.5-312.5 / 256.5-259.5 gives 54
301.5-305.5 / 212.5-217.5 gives 44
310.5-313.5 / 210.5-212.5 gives 67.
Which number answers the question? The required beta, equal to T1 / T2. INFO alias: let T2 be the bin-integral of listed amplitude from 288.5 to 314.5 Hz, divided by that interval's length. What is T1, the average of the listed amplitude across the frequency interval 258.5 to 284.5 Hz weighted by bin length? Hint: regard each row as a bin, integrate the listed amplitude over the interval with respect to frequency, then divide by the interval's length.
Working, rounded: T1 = 111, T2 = 84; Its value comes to 1.3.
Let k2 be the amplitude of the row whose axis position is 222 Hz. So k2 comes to 109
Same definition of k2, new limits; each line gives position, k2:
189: 61.6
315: 101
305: 70.9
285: 102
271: 110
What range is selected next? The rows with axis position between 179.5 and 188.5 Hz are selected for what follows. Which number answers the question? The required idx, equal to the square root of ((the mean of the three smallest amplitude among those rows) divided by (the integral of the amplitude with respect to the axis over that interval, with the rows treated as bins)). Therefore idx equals 0.318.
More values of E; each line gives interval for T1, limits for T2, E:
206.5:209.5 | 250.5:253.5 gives 1.1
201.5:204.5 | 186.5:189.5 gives 0.6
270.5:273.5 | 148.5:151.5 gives 1.0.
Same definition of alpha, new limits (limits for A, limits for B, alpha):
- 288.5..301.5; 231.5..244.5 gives 10.7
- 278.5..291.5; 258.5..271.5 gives 5.9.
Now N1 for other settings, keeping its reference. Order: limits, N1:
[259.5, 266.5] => 262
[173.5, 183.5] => 175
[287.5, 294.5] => 288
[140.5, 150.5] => 143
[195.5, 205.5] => 205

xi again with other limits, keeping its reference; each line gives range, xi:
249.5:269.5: 2.0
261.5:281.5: 1.2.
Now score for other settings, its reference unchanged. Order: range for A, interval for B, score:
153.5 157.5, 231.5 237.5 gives 8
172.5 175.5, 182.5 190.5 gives -4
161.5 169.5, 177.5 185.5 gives 3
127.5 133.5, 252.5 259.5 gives -1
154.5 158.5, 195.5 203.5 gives 12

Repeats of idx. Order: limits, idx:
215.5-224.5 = 0.327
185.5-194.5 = 0.317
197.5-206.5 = 0.321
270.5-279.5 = 0.330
